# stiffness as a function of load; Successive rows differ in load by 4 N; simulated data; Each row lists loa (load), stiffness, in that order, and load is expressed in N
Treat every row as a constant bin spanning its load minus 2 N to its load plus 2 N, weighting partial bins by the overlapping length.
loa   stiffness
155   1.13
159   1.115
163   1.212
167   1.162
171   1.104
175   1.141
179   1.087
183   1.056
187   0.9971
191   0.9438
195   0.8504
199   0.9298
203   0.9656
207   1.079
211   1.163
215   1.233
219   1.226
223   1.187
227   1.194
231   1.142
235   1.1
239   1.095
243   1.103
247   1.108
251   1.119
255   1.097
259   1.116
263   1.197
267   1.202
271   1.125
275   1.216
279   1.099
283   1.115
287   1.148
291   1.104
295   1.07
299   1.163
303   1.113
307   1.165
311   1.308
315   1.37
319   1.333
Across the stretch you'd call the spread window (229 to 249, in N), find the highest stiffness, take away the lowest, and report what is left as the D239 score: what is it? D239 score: 0.05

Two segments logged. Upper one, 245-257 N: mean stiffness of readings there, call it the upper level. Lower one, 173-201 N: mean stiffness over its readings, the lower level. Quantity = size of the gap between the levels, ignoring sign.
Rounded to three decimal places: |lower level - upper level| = 0.107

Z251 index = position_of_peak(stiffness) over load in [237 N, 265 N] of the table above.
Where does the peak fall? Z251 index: 263 N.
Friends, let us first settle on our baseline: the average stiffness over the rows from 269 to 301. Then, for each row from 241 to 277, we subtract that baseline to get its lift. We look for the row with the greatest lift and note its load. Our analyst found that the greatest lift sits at 275 N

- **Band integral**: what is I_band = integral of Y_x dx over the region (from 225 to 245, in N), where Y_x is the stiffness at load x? 22.5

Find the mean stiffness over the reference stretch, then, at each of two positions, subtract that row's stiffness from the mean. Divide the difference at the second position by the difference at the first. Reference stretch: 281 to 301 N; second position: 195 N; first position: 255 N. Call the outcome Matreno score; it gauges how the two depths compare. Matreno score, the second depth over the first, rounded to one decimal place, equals 11.7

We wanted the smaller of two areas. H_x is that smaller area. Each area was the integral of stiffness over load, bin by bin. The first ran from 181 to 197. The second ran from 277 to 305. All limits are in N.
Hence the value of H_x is 15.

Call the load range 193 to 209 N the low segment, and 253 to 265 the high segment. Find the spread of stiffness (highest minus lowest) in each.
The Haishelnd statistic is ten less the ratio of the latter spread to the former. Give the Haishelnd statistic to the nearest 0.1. 9.6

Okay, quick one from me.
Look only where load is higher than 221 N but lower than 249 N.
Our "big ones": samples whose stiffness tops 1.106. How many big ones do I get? 4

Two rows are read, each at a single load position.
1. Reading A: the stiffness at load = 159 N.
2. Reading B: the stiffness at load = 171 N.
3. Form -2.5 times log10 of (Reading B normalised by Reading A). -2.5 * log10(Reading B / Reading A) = 0.011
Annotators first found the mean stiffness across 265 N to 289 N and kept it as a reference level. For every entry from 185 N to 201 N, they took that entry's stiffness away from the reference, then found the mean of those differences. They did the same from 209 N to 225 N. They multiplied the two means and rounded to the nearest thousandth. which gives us -0.011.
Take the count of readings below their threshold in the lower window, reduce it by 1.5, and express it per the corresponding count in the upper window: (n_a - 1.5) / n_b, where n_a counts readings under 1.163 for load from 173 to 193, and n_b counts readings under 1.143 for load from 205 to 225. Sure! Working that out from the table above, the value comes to 3.5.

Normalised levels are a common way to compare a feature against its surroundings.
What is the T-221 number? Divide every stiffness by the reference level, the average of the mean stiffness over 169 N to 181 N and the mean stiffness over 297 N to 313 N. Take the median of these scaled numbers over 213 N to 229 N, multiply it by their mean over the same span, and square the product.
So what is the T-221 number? 1.23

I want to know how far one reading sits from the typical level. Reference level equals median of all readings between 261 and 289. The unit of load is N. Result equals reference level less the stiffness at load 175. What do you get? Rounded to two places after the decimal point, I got 0.01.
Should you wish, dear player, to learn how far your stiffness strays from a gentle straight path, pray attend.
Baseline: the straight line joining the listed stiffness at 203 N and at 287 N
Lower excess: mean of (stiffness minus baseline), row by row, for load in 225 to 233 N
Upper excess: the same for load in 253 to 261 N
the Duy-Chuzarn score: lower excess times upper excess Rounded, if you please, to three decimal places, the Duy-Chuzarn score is 0.003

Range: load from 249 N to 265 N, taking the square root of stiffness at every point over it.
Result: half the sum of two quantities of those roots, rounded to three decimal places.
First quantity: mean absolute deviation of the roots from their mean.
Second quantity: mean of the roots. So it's 0.539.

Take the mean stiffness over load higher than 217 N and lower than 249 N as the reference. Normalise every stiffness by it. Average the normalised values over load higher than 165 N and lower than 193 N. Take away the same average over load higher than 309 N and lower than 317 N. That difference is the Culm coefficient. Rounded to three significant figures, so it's -0.235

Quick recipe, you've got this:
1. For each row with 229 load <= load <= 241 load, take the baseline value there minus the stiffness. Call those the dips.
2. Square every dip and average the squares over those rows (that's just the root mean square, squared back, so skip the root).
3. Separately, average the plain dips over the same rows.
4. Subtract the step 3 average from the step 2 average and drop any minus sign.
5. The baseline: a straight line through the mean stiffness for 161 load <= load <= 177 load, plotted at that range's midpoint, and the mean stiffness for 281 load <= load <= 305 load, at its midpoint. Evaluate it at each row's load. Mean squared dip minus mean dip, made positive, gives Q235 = 0.022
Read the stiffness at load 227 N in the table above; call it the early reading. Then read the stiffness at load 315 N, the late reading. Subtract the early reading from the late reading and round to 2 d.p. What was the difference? 0.18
